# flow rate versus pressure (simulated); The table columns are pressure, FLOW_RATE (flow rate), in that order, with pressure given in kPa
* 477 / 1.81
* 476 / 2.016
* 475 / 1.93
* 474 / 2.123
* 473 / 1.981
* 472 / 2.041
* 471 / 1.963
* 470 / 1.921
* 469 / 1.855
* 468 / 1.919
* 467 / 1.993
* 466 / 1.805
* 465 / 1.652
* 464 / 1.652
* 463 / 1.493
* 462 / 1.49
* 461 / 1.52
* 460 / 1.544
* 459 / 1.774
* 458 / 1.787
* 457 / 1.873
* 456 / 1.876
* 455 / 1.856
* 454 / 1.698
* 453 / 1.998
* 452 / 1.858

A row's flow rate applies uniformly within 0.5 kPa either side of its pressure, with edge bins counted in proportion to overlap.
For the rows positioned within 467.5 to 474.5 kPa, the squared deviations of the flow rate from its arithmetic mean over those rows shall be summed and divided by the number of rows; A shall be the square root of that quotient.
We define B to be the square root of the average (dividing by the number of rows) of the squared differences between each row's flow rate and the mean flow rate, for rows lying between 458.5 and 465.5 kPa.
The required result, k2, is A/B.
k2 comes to 0.8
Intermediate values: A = 0.082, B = 0.099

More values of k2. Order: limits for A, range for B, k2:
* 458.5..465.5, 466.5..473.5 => 1.8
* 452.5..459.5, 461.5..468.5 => 0.5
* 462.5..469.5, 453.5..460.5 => 1.5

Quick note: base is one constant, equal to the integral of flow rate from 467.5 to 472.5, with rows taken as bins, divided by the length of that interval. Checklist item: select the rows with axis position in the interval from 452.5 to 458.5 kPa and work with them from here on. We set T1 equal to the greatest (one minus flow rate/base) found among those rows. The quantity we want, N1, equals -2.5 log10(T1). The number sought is 2.3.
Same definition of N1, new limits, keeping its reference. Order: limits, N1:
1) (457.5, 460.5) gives 1.7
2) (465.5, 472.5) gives 2.9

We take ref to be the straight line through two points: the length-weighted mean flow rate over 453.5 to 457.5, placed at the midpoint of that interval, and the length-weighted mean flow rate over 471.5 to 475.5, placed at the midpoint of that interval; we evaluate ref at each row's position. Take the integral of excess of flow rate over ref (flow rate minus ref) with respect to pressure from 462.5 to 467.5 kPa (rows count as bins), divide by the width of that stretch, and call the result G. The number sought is -0.21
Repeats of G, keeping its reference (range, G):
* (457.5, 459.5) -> -0.08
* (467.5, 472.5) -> -0.04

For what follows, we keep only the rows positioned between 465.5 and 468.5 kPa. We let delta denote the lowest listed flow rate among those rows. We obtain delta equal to 1.805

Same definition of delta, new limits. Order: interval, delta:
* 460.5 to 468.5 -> 1.49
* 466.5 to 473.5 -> 1.855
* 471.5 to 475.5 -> 1.93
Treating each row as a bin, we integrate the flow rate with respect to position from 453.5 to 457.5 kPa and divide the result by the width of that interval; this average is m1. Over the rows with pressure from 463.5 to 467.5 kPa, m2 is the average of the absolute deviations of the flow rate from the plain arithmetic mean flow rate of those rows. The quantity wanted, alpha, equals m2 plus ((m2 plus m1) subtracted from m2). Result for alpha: -1.70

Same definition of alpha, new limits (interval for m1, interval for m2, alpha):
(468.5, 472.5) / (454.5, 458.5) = -1.91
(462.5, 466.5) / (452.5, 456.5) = -1.57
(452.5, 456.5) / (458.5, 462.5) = -1.76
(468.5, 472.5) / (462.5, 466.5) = -1.87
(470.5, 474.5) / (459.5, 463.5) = -2.01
